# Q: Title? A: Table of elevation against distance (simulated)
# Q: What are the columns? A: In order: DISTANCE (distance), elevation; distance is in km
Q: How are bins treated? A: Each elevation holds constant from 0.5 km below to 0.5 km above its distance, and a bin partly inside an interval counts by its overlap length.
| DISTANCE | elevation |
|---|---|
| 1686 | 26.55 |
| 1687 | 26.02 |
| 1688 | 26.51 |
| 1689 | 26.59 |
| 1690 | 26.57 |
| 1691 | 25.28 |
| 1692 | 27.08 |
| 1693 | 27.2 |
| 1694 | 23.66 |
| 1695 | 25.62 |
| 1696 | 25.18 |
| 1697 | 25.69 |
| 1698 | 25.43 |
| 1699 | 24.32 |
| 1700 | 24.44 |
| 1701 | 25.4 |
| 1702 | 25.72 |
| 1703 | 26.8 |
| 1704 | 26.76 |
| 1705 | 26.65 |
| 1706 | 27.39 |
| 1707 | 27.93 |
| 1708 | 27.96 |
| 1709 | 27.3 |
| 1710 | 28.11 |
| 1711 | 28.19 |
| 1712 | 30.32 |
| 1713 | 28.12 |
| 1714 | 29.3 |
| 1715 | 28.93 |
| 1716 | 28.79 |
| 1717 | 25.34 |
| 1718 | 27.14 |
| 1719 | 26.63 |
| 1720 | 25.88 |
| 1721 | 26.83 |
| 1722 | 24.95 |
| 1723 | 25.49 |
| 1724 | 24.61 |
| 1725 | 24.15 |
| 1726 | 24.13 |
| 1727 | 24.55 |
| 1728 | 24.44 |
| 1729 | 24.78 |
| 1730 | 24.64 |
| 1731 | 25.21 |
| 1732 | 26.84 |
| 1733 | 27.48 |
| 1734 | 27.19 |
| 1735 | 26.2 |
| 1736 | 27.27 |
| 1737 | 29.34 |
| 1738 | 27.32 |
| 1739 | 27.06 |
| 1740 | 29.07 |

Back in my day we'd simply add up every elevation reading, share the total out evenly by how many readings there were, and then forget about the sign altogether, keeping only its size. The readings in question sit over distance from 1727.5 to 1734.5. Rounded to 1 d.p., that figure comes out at 25.8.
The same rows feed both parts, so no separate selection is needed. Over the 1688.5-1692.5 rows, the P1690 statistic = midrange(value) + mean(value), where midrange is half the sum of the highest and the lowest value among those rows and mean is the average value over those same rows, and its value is 52.6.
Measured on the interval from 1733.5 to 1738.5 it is 55.2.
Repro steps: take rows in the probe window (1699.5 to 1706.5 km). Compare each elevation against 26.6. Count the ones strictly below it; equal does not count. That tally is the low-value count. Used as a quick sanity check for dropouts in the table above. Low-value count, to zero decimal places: 3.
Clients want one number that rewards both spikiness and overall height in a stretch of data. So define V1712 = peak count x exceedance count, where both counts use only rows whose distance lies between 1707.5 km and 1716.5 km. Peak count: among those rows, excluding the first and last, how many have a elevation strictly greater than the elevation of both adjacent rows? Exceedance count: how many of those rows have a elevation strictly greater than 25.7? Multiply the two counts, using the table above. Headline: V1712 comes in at 18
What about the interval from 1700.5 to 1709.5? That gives 16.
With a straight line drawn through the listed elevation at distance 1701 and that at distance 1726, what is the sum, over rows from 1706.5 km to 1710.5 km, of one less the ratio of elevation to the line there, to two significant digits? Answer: -0.45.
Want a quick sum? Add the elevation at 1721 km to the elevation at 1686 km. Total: 53.4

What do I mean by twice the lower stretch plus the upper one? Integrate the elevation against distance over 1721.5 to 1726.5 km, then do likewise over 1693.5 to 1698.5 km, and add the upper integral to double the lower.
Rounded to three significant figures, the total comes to 374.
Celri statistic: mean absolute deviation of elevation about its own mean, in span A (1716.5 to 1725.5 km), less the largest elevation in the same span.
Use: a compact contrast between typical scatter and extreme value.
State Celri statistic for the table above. -26.3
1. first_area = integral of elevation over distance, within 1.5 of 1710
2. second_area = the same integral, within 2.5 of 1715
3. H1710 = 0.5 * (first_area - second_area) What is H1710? -28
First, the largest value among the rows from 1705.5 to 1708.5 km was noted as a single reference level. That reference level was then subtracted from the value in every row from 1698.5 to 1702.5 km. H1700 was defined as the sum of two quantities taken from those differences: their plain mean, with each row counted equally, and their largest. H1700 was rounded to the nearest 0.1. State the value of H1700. -5.2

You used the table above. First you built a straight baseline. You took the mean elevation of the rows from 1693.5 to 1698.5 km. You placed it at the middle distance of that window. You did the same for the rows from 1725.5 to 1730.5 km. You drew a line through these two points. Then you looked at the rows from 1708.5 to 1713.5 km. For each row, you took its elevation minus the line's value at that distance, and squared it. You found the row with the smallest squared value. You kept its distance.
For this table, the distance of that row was 1709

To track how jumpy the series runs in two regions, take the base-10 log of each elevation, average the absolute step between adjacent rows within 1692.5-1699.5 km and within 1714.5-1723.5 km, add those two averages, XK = 0.043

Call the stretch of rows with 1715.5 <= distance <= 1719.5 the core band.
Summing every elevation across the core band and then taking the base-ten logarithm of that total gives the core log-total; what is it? 2.03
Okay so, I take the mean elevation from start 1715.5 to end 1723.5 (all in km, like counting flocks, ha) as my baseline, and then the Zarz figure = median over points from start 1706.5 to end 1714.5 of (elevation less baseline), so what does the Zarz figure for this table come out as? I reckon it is 1.7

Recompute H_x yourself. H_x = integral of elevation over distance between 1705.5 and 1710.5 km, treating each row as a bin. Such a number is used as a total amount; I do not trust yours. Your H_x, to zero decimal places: 139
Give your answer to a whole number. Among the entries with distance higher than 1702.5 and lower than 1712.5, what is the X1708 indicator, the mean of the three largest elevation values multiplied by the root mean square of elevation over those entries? 802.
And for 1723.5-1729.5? 602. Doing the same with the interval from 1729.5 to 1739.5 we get 754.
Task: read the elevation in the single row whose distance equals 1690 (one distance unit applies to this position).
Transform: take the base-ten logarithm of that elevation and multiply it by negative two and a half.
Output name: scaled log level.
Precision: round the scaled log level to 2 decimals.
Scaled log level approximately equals -3.56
